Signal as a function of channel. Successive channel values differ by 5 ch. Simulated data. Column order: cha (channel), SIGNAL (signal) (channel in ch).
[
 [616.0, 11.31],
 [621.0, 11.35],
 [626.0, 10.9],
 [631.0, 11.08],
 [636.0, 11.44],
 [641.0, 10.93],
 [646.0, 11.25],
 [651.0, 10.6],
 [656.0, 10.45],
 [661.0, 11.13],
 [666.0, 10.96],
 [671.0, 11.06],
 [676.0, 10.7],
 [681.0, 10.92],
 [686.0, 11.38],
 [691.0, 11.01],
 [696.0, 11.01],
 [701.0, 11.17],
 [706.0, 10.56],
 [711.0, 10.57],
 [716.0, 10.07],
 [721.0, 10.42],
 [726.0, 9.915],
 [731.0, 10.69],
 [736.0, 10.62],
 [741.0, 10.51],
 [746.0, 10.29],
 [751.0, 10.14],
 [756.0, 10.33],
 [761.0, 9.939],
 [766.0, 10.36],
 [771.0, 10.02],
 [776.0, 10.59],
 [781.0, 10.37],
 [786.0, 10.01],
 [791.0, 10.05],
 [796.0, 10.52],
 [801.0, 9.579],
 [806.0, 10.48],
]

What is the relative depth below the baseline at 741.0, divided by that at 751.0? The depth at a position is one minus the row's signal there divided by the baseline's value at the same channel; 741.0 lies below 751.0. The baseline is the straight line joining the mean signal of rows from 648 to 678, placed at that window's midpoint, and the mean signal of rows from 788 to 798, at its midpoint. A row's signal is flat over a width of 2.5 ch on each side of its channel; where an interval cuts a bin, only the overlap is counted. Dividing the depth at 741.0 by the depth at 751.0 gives 0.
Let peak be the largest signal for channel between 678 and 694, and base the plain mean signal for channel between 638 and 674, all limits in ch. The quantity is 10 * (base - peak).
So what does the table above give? -5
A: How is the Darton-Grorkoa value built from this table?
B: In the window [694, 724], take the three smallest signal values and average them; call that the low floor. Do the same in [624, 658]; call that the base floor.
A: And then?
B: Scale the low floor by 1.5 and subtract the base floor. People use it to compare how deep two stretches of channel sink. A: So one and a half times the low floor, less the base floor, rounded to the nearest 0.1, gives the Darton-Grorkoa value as 4.9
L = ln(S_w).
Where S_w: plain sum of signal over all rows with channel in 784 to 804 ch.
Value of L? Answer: 3.7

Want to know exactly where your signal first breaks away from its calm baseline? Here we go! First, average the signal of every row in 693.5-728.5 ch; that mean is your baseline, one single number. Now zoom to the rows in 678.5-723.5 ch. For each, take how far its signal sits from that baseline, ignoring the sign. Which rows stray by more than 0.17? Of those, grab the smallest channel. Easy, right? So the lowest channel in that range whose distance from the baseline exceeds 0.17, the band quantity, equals 681.0 ch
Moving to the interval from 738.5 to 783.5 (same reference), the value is 746.0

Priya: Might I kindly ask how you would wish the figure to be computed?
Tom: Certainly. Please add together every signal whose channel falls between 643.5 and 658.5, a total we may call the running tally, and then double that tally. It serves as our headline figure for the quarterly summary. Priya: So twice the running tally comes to 65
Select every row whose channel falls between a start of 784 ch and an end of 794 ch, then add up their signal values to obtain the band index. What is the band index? 20.1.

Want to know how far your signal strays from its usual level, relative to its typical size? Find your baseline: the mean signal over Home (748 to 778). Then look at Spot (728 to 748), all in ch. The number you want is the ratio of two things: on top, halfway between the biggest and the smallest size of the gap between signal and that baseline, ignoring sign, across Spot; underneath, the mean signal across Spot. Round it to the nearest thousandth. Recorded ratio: 0.025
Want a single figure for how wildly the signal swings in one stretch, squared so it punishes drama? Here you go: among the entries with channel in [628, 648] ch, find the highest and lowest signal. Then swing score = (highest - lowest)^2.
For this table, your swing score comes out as 0.26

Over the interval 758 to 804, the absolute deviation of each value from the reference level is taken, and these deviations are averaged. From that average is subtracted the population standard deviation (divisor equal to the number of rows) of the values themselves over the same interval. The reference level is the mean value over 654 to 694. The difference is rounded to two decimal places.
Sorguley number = 0.49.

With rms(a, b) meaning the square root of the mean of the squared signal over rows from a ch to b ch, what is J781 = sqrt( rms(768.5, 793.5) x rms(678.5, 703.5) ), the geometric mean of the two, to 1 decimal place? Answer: 10.6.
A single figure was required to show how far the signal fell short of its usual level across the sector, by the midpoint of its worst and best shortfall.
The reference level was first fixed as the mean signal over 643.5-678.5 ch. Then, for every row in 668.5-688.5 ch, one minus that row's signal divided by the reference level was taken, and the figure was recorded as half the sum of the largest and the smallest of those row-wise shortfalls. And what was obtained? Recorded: -0.01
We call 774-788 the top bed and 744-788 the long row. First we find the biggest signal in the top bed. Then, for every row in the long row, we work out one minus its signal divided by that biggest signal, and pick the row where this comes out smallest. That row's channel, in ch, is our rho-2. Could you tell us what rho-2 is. 776.0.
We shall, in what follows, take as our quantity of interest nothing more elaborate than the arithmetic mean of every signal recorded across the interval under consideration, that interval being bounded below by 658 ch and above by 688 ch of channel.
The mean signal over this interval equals 11.0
